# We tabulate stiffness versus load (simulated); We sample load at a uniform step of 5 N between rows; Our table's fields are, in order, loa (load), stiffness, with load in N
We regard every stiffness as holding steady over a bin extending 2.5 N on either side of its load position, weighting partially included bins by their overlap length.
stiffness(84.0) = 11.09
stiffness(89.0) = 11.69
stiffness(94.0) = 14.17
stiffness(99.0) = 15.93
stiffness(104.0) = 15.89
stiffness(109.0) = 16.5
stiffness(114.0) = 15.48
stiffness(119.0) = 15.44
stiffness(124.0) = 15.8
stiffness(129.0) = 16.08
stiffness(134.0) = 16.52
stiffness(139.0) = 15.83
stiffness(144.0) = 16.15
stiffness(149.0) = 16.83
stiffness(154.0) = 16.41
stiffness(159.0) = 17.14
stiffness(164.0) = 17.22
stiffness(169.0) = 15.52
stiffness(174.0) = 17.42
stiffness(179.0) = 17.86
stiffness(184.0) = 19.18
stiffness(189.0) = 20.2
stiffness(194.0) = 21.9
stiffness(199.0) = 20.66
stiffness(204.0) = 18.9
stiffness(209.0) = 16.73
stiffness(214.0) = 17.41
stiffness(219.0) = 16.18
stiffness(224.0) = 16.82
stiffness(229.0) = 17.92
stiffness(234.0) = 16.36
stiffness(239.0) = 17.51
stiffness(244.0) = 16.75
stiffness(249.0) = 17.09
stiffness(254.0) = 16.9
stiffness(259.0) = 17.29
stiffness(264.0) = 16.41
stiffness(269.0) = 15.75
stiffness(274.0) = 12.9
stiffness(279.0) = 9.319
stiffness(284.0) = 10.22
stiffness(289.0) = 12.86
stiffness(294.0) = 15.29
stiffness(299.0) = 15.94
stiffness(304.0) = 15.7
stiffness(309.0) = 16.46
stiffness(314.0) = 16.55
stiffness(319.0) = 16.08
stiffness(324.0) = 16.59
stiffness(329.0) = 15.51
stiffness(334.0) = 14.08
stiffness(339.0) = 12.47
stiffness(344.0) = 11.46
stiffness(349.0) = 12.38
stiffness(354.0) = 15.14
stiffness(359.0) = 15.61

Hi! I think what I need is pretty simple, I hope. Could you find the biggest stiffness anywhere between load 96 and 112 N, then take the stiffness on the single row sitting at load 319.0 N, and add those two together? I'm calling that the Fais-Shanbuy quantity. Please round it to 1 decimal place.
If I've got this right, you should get 32.6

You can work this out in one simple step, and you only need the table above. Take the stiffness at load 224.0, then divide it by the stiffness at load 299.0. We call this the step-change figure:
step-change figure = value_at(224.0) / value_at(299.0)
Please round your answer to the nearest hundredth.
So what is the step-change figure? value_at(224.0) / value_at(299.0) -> 1.06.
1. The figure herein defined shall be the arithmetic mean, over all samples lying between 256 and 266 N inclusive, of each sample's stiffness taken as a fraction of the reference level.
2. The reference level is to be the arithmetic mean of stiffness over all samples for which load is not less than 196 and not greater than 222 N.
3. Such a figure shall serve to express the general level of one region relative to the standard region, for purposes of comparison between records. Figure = 0.94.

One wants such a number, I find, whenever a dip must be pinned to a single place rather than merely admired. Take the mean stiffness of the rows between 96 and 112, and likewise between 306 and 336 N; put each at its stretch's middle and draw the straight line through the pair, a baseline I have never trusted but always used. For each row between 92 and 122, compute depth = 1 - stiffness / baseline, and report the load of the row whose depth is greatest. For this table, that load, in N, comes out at 94.0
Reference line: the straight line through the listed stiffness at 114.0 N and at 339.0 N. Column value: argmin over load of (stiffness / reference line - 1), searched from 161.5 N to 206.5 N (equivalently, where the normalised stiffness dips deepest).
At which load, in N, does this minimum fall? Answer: 169.0 N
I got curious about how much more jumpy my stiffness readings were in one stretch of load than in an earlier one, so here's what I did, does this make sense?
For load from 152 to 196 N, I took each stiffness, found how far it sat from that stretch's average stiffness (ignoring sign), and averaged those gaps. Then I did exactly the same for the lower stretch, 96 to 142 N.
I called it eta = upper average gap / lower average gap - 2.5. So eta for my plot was 3.0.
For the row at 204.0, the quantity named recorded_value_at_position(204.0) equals 18.9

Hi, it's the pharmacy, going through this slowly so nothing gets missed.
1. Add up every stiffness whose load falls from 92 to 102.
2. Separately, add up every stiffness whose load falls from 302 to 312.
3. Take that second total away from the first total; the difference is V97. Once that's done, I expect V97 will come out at -2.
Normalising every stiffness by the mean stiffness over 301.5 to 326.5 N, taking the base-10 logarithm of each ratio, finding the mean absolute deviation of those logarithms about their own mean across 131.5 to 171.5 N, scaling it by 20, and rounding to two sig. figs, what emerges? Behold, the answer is 0.25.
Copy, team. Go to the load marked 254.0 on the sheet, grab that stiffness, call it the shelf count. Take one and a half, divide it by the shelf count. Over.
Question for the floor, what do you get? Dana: 0.089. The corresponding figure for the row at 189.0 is 0.074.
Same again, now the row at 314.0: 0.091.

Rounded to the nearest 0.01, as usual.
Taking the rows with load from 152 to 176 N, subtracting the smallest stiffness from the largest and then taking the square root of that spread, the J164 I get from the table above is 1.38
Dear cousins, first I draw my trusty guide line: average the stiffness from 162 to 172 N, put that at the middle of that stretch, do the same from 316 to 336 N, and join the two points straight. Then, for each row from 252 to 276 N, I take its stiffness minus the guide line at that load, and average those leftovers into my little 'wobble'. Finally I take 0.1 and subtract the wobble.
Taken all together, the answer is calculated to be 0.1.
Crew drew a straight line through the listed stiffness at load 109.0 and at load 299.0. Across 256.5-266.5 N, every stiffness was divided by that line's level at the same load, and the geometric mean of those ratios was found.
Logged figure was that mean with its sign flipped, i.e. -1.05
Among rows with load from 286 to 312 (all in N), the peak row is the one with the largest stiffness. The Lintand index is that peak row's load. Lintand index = 309.0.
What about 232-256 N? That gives 239.0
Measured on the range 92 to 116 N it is 109.0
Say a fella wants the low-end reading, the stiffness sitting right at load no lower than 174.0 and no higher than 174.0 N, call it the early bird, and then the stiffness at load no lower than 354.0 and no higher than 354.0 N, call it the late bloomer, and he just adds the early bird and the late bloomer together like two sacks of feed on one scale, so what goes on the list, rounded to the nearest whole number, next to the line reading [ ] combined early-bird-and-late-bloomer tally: 33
